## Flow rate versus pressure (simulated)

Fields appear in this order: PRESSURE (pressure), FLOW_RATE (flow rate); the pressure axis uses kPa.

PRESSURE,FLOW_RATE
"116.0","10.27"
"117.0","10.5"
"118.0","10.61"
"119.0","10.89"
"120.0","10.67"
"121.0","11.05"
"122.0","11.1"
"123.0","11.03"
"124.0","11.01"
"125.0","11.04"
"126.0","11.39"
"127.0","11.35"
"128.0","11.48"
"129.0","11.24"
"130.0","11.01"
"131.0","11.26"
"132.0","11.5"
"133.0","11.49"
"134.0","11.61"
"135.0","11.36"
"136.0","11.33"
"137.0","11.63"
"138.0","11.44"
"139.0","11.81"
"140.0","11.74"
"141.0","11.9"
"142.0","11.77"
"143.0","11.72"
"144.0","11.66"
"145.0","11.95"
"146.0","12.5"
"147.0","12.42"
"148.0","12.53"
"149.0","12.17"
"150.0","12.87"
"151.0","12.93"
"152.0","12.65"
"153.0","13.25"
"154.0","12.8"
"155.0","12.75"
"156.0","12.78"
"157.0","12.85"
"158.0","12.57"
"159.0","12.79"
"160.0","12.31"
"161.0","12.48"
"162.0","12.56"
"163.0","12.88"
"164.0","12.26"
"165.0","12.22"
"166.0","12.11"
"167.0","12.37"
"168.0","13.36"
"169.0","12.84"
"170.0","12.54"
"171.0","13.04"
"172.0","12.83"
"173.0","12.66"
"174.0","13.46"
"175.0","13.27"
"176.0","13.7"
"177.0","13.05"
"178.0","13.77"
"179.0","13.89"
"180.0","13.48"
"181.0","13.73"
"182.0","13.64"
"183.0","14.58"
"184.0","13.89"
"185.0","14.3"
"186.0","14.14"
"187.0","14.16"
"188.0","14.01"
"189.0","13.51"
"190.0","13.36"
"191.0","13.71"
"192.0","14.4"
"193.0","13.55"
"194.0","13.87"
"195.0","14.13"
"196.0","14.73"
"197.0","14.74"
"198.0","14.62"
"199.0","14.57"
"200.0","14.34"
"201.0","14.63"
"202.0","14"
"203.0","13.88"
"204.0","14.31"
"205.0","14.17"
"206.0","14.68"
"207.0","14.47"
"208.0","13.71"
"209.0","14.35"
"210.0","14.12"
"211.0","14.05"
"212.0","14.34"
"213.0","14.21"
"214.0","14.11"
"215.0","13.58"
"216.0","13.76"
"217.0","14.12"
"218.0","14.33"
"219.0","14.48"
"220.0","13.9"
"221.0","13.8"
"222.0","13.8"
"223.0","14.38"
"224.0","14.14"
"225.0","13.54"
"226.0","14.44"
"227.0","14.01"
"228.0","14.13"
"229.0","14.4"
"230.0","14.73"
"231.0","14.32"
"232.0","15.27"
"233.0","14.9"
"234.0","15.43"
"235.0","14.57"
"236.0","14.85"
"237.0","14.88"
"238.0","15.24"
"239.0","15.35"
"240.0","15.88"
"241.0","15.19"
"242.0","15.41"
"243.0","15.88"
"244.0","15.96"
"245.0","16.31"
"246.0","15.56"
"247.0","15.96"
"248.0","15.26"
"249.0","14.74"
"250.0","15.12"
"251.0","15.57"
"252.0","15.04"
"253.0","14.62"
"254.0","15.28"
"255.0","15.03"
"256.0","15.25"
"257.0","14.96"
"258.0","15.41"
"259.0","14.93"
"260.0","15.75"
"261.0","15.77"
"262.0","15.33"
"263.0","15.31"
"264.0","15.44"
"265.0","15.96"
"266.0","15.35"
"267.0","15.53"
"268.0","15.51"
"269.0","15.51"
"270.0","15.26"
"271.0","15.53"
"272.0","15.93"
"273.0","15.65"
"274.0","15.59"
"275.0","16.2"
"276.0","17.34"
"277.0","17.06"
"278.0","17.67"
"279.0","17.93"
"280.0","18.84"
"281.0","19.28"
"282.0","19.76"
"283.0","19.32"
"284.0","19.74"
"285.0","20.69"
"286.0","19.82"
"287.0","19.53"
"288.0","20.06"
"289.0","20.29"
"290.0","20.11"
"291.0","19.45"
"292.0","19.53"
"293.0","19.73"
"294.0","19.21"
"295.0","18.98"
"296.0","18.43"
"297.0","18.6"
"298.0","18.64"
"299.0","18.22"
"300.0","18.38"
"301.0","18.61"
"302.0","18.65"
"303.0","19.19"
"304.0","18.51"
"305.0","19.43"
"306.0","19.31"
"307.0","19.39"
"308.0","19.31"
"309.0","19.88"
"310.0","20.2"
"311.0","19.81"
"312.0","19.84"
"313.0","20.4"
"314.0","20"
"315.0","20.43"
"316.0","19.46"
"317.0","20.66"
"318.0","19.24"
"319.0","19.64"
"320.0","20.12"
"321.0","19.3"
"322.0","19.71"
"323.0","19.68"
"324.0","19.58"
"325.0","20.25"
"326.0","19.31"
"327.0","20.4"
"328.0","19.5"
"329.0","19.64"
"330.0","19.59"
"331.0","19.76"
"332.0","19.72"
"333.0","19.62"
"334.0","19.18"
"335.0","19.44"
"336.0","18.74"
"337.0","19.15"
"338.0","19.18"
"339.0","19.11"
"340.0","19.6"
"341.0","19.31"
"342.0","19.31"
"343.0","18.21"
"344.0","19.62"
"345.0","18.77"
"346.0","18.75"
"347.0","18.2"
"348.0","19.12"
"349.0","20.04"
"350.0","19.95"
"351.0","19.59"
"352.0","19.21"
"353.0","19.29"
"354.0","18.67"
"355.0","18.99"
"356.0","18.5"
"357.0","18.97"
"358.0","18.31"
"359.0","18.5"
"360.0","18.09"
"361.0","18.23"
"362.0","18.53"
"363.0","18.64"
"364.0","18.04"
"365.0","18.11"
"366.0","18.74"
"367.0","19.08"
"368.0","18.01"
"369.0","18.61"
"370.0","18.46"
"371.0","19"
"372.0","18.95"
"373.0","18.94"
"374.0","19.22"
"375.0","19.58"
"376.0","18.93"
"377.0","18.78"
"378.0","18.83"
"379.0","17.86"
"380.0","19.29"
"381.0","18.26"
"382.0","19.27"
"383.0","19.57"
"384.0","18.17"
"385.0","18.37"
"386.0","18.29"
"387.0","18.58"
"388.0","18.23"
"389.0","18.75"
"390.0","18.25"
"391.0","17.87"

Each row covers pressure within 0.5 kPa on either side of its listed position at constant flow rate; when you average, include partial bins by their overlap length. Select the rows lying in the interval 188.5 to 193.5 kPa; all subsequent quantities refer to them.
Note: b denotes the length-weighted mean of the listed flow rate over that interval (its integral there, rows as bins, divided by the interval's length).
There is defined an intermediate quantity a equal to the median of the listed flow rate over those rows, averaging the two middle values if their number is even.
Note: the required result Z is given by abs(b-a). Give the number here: 0.16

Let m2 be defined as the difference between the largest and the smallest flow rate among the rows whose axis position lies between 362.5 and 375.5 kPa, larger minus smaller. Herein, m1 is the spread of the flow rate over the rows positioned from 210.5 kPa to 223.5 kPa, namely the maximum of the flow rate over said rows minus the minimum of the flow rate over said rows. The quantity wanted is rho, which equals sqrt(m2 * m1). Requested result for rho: 1.19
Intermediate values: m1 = 0.90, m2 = 1.6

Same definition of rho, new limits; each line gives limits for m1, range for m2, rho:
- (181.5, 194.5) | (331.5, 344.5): 1.36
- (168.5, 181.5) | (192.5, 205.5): 1.27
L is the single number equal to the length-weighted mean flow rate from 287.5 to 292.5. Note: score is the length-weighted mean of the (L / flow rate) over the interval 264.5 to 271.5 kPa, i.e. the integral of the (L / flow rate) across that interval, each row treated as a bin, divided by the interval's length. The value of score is 1.28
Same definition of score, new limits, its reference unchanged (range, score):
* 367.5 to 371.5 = 1.07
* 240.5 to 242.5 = 1.30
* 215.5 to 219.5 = 1.40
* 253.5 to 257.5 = 1.31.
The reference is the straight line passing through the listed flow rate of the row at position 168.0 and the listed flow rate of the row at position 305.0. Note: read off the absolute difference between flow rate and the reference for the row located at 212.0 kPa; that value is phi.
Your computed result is 1.0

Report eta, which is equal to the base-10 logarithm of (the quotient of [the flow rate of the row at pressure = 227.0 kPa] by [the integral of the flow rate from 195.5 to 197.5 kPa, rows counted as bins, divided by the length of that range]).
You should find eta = -0.02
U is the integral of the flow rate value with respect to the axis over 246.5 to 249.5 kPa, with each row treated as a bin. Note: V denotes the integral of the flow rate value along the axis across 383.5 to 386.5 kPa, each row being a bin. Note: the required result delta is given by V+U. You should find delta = 101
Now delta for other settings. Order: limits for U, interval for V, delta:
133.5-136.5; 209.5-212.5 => 77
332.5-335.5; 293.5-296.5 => 115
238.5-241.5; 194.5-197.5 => 90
